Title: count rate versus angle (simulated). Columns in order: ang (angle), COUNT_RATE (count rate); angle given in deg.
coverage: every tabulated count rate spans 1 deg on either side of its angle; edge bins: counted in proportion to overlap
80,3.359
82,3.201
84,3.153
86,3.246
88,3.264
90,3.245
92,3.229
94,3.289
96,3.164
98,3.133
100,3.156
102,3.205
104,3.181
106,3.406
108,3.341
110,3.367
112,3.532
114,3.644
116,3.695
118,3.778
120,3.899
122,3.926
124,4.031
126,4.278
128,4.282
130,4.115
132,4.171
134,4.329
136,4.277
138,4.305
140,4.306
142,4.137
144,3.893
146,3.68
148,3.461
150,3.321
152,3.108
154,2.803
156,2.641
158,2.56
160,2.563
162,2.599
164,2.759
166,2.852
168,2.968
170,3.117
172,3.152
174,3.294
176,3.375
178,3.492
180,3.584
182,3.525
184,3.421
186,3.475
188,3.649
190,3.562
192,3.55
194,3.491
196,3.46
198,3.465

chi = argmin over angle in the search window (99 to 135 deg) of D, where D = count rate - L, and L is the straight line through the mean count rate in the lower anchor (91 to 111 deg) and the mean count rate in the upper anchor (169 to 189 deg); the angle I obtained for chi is 100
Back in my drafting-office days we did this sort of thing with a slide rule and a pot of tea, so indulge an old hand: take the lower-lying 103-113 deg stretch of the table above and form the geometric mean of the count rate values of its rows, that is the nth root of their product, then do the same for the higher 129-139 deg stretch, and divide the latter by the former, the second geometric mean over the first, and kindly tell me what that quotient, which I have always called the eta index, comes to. 1.26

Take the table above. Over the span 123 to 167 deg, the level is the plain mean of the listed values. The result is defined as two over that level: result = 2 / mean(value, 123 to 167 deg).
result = 0.56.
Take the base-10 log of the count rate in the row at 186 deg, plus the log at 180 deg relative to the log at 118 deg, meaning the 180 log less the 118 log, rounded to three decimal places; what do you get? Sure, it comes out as 0.518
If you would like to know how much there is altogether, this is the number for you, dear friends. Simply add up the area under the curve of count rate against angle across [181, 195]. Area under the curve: 49.3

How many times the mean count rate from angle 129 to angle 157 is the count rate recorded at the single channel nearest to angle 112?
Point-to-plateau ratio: 0.94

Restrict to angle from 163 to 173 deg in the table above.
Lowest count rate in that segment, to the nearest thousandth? 2.759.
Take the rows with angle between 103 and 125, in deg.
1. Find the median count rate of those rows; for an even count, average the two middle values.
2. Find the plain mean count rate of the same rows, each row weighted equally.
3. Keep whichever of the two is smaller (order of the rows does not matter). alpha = 3.62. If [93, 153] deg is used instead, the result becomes 3.69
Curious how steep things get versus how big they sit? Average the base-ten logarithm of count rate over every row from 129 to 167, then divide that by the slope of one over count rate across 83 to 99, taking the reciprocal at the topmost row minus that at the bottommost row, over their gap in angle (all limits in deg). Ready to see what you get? 3673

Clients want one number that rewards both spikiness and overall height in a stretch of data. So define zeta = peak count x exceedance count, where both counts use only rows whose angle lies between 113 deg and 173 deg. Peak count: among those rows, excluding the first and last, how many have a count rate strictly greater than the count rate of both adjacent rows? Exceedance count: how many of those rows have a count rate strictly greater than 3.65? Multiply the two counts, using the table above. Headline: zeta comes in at 48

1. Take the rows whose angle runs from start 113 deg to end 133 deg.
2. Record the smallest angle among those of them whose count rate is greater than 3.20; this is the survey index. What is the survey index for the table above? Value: 114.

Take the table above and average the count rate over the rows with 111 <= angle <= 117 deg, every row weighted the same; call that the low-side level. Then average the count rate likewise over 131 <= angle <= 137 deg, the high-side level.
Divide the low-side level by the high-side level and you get 0.85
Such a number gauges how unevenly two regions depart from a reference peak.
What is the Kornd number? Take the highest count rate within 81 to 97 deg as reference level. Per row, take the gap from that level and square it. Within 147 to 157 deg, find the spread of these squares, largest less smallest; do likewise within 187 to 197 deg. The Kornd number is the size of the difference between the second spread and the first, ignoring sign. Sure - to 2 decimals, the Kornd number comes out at 0.32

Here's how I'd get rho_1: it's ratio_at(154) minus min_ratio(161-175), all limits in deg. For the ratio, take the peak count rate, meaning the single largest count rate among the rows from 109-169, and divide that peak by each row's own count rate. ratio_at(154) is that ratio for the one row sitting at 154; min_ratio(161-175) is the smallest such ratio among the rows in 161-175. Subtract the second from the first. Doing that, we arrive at 0.23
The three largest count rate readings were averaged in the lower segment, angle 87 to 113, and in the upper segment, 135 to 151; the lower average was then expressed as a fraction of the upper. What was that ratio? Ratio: 0.80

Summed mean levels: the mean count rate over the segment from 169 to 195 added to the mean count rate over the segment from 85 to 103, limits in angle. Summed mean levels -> 6.65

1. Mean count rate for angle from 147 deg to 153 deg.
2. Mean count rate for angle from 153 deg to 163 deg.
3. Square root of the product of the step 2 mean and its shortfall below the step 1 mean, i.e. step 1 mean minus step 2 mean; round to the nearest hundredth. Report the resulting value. 1.32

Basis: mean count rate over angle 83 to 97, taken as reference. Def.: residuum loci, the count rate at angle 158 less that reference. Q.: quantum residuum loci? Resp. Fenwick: -0.67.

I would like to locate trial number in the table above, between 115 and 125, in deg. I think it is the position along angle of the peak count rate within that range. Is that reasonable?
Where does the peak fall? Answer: 124 deg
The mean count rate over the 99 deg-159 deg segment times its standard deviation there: 1.9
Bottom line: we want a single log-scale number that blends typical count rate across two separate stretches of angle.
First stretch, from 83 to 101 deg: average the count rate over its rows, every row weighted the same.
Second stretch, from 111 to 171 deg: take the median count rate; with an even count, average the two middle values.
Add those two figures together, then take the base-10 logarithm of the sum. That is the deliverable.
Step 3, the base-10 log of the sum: 0.839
